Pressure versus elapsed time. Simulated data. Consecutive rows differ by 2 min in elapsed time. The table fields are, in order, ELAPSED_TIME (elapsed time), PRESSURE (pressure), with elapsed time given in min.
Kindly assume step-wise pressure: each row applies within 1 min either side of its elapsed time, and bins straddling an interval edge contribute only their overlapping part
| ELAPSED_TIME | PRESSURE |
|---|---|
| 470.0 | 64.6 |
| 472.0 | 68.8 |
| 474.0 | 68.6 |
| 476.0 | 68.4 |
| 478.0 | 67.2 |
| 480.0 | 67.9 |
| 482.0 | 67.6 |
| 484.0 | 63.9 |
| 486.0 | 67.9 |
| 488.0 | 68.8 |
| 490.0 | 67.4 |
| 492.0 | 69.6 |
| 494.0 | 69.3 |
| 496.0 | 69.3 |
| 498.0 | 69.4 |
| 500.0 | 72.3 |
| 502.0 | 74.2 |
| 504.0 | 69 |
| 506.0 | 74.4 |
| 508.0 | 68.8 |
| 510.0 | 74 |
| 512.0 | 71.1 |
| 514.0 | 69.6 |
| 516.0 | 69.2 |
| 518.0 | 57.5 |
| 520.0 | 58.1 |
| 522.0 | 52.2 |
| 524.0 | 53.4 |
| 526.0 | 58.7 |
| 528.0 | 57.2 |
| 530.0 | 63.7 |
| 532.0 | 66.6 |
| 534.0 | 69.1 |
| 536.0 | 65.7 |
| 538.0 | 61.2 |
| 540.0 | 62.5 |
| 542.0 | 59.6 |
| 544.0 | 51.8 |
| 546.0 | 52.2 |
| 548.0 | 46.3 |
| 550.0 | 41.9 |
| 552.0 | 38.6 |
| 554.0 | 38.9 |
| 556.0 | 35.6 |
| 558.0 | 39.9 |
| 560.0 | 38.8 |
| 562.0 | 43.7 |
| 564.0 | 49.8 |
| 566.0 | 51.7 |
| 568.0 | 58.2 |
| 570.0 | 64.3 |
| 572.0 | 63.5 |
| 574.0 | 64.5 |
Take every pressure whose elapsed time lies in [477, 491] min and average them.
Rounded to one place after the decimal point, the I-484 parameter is 67.2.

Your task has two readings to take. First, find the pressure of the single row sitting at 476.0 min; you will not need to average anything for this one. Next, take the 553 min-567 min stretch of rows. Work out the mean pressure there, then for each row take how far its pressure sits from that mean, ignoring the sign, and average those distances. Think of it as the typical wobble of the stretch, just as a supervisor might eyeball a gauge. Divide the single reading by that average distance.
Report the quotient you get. 14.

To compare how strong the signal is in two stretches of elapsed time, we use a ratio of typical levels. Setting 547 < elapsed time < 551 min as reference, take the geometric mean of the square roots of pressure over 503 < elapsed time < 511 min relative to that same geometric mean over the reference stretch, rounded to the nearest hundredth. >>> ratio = 1.27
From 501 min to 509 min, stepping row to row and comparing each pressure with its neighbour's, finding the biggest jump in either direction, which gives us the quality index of 5.6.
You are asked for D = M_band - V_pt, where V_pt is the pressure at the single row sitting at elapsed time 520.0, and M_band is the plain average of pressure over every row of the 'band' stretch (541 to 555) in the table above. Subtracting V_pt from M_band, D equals -11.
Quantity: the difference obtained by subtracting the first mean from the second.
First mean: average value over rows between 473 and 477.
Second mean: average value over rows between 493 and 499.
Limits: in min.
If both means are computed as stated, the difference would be 1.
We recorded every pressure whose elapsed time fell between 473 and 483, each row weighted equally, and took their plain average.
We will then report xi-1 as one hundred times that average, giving 6794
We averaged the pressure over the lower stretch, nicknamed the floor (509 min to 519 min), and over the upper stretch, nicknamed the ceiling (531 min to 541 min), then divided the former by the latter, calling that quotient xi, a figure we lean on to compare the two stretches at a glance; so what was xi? 1.05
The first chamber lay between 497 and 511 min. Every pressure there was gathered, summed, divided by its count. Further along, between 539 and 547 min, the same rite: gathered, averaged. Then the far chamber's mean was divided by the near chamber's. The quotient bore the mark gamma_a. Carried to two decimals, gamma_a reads 0.79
